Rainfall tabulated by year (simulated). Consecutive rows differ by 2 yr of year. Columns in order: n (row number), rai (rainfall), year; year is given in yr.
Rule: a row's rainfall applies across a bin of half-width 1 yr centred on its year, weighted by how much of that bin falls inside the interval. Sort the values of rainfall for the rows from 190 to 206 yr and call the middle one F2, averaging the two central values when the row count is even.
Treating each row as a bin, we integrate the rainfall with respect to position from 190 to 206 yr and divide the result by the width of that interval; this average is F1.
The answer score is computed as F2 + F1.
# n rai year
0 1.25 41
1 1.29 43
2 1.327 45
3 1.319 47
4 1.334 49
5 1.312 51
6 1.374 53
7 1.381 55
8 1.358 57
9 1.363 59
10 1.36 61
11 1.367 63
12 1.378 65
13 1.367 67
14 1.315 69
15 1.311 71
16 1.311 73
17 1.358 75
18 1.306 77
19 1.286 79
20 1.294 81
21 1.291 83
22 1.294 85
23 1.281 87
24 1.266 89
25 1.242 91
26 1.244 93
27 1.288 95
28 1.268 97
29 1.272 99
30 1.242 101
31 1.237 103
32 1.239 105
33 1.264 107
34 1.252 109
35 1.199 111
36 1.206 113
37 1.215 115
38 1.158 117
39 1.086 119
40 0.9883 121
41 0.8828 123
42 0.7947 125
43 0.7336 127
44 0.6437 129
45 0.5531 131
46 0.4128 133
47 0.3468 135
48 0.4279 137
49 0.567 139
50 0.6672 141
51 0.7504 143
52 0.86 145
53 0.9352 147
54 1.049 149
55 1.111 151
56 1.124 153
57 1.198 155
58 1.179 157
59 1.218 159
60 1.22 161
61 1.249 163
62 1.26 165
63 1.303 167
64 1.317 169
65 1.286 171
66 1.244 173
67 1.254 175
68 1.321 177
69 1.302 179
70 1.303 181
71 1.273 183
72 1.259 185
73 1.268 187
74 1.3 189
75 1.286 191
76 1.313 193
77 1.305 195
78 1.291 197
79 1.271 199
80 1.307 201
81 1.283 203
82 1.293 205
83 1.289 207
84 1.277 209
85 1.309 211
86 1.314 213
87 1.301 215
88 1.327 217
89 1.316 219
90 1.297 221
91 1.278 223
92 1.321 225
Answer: 2.586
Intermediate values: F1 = 1.294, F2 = 1.29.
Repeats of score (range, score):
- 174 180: 2.594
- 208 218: 2.615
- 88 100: 2.530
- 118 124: 1.974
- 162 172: 2.569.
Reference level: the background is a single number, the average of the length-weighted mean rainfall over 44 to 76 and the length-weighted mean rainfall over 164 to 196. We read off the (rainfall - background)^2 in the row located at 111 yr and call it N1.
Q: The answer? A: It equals 0.0138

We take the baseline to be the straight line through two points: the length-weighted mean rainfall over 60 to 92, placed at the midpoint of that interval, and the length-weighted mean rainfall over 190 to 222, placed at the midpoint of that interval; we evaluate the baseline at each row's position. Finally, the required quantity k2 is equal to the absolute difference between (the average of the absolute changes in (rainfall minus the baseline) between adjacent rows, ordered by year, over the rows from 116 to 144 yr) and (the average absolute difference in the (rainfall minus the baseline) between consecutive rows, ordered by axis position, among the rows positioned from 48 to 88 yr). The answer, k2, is 0.075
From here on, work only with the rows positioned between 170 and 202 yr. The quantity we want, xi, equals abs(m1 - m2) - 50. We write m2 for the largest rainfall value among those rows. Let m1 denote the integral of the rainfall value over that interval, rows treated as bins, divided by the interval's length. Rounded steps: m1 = 1.29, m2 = 1.321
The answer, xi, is -49.97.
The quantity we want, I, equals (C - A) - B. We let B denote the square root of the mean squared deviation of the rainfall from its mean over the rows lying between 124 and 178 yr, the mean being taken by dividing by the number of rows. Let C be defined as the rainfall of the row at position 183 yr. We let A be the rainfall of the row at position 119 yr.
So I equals -0.13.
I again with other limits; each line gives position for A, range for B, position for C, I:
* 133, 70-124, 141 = 0.15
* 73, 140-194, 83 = -0.19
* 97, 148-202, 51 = -0.02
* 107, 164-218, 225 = 0.04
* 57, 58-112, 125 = -0.61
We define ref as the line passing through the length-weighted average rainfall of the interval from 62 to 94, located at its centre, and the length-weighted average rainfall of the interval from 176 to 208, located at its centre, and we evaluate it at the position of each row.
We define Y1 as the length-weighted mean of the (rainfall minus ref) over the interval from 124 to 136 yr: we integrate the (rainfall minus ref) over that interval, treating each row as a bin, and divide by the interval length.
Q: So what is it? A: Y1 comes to -0.72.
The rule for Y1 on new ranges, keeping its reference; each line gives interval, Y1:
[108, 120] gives -0.12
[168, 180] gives -0.01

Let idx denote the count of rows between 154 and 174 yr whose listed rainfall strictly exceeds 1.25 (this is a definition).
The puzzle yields 4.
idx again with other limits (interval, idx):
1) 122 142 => 0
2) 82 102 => 7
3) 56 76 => 10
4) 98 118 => 3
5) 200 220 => 10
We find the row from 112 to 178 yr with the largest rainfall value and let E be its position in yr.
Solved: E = 177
